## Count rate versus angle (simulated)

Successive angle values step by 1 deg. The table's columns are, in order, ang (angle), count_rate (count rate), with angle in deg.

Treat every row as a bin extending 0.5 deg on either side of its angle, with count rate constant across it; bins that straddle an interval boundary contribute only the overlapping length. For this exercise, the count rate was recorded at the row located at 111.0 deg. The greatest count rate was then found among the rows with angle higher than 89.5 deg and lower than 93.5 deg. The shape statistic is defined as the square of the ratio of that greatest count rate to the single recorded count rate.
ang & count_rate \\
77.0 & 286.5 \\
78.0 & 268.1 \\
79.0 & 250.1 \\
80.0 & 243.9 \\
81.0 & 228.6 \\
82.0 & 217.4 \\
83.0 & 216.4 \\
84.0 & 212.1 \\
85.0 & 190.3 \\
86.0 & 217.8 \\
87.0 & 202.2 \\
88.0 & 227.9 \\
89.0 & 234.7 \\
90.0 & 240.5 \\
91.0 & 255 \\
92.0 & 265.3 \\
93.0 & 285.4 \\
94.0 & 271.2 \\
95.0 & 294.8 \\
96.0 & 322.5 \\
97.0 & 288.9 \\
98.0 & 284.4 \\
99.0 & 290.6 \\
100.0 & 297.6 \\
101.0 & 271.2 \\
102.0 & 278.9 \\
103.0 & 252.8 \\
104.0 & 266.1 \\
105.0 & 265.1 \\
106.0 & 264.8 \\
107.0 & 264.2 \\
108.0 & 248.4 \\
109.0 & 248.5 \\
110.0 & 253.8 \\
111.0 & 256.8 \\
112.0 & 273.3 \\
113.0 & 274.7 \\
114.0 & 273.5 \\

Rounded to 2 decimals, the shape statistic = 1.24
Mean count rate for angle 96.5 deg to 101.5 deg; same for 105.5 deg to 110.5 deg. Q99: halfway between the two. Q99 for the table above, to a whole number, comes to 271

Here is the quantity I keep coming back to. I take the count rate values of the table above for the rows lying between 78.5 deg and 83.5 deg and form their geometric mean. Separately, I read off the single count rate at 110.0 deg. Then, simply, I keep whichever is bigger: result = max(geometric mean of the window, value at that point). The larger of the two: 254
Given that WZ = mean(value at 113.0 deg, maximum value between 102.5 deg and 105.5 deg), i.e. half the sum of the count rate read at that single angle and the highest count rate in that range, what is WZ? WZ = 270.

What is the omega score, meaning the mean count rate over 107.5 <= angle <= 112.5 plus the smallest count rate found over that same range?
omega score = 505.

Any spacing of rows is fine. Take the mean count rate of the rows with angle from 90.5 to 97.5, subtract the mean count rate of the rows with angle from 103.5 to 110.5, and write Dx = 25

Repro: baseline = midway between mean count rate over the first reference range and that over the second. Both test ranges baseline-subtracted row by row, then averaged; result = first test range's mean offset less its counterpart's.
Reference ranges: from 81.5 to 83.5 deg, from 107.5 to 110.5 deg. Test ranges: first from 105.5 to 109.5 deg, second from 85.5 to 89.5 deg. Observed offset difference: 36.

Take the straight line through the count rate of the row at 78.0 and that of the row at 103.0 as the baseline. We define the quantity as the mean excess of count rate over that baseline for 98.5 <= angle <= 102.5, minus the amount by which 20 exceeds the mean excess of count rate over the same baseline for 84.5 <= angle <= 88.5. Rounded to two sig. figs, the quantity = -43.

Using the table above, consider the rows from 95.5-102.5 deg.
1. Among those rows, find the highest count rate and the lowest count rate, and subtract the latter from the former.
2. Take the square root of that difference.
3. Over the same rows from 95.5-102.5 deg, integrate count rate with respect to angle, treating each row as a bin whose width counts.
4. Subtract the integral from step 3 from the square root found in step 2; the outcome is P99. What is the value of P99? -2027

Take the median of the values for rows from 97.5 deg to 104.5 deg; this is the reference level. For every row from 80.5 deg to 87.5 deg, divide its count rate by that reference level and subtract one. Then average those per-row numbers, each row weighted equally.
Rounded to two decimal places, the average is -0.24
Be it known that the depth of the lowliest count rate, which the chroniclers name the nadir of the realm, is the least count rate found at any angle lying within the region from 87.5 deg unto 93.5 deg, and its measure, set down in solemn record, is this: 227.9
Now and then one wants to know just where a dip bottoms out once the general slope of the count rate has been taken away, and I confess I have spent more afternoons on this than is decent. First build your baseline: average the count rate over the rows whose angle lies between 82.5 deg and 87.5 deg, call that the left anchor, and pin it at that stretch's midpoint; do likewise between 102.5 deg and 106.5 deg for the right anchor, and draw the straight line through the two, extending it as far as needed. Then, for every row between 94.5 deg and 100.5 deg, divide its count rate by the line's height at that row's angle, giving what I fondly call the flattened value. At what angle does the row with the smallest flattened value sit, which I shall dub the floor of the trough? 98.0 deg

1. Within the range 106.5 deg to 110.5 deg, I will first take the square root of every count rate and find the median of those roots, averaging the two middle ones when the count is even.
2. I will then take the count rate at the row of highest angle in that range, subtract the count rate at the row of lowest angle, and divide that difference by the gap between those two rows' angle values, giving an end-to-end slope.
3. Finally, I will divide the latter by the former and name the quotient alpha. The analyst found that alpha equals -0.2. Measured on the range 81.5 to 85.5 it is -0.6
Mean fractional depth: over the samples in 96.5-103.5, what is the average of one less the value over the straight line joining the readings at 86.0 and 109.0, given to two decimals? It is -0.19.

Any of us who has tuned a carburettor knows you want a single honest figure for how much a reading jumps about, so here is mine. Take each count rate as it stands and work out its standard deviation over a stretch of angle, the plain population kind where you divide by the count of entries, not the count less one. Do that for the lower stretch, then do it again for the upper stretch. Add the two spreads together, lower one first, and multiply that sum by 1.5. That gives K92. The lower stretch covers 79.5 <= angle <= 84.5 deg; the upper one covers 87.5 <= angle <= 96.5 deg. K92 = 60.9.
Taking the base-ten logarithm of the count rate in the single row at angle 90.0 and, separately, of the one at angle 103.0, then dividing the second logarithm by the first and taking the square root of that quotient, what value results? 1.00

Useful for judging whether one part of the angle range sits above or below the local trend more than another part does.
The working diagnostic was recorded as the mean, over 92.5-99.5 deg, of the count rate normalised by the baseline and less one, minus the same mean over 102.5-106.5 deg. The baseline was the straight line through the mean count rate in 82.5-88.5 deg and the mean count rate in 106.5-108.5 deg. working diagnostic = 0.20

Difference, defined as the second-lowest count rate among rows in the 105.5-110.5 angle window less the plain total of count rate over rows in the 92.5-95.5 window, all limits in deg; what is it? -603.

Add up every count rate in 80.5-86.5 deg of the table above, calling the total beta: 1283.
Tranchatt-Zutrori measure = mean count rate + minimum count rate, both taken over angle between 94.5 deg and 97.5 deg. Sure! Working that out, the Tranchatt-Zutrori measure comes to 591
